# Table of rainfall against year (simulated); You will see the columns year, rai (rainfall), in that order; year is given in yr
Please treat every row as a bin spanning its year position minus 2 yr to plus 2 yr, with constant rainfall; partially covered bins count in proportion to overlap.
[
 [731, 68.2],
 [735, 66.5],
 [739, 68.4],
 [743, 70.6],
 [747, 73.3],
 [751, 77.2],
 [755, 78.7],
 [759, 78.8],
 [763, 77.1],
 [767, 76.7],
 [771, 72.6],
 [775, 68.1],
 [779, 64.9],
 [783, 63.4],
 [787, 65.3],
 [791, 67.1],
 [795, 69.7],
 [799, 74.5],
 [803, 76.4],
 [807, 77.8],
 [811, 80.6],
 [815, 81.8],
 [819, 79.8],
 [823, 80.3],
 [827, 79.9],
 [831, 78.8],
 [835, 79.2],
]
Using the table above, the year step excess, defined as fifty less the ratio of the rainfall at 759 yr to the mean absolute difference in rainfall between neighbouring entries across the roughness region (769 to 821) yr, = 18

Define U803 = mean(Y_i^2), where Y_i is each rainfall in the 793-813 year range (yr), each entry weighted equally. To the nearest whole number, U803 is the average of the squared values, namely 5759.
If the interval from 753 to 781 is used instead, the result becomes 5479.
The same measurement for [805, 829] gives 6407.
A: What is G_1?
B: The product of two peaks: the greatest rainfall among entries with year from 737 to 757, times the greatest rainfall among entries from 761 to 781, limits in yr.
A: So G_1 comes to 6068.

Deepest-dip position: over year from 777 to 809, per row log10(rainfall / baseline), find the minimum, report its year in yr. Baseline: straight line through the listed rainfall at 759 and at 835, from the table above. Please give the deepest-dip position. 783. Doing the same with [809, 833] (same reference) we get 831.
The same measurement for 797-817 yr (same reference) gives 799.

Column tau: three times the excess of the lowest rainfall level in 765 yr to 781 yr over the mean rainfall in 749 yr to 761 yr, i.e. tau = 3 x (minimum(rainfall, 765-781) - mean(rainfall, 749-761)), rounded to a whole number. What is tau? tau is -40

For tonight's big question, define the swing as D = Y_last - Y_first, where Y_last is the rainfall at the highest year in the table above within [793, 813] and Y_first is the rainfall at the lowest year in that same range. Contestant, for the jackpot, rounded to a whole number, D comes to 11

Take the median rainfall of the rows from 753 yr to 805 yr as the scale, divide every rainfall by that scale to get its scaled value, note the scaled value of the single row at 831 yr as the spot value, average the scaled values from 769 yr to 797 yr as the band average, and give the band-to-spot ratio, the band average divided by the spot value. 0.85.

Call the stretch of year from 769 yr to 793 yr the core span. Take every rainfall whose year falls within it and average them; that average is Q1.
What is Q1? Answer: 67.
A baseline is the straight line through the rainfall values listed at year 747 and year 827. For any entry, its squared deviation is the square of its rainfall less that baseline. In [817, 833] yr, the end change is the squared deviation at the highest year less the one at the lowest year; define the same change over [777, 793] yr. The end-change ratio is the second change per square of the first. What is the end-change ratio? -8.4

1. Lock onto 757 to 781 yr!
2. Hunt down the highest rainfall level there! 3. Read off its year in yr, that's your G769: 759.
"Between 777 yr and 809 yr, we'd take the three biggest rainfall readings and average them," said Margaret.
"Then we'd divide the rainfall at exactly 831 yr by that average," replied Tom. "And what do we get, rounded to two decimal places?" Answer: 1.03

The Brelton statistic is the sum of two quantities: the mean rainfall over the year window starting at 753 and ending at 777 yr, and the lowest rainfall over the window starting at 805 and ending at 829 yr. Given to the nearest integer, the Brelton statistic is 153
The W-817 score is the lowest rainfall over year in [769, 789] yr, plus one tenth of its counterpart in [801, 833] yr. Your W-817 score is 71.0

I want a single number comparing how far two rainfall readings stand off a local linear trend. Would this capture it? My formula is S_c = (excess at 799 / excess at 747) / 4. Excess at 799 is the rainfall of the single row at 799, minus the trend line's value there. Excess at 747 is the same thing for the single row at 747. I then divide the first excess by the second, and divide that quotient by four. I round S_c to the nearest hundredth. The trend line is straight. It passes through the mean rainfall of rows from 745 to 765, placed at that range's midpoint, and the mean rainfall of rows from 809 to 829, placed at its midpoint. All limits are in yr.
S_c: 0.37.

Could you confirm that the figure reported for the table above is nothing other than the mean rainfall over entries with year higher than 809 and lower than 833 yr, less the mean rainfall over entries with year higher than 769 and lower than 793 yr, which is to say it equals 13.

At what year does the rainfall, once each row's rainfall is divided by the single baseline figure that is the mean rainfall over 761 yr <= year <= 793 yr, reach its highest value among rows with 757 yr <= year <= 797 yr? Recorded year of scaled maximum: 759 yr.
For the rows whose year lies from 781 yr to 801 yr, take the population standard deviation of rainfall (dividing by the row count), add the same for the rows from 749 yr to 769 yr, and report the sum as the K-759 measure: 4.7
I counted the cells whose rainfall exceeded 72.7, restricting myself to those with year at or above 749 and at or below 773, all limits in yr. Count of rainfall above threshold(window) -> 5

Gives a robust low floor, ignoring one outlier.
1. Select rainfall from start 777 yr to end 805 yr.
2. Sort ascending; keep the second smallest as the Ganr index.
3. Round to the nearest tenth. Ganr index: 64.9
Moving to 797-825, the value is 76.4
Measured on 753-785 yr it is 64.9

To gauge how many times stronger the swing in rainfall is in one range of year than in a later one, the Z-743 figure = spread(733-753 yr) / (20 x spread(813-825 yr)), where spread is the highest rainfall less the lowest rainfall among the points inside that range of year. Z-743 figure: 0.27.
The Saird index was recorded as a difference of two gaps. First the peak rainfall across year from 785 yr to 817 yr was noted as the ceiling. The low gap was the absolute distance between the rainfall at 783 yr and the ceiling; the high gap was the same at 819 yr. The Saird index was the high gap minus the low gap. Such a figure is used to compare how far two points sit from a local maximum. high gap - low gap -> -16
